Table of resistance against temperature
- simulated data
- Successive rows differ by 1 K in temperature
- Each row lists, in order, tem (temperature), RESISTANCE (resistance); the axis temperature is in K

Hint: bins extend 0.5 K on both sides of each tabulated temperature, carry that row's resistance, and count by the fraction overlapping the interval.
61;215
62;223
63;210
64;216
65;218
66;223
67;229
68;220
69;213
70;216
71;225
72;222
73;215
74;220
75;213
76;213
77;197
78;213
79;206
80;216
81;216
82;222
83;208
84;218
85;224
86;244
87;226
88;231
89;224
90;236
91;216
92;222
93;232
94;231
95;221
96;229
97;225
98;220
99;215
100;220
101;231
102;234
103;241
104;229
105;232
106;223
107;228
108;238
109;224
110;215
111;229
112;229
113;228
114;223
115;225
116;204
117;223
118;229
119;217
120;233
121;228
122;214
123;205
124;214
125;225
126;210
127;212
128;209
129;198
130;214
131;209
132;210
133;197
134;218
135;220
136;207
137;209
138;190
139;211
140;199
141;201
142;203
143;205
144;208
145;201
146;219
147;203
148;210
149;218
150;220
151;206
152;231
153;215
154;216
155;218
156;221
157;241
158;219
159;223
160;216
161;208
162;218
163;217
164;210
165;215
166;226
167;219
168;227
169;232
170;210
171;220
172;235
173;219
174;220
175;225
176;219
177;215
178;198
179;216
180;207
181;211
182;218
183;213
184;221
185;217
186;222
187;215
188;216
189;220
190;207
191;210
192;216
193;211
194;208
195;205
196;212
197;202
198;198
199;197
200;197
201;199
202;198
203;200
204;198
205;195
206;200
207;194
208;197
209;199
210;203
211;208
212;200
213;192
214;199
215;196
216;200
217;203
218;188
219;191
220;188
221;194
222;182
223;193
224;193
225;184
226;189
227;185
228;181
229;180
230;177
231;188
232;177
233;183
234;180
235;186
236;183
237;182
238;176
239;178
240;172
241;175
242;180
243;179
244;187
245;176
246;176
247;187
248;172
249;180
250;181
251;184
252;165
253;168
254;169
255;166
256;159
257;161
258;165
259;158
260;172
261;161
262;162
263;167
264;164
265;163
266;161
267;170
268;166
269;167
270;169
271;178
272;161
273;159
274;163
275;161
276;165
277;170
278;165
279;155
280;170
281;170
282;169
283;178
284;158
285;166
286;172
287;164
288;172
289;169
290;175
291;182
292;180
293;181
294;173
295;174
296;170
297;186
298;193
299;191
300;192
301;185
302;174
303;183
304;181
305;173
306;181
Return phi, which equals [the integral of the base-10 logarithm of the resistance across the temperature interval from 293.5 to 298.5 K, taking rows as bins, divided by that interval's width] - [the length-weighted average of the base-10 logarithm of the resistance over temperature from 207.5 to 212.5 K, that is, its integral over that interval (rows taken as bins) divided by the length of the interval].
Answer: -0.05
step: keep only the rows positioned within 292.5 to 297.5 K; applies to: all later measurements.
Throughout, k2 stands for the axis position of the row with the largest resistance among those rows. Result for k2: 297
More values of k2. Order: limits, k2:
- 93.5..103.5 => 103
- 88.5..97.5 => 90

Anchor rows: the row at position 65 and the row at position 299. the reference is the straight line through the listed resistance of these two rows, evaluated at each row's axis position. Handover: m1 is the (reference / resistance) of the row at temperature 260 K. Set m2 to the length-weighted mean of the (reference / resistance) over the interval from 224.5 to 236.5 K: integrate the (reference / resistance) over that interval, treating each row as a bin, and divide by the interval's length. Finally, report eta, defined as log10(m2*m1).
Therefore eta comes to 0.09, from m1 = 1.14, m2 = 1.09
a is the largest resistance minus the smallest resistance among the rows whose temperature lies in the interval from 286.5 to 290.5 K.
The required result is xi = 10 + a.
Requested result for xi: 21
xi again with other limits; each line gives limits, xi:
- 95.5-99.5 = 24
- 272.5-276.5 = 16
